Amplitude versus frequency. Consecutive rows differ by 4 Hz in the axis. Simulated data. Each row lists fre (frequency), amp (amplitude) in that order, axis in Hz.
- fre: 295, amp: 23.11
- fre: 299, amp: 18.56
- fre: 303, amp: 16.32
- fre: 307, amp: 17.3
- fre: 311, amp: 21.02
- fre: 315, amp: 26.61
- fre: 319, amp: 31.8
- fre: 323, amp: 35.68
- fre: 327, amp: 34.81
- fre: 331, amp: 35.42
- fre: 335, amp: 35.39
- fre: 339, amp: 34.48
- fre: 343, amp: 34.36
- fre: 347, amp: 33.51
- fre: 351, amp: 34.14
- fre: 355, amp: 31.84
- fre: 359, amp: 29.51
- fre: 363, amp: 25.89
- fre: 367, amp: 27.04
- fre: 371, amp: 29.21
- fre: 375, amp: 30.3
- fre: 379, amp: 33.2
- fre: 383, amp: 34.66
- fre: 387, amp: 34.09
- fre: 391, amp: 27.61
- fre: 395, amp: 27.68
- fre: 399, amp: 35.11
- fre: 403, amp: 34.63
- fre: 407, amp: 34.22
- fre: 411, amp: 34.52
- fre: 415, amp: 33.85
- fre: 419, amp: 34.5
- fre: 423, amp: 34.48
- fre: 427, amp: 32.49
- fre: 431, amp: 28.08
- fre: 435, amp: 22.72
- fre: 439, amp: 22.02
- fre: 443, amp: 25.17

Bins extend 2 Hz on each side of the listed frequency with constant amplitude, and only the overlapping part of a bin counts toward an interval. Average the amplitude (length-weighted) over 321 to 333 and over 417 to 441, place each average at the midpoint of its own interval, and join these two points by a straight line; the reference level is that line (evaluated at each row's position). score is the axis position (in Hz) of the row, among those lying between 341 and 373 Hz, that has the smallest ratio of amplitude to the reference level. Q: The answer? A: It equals 363 Hz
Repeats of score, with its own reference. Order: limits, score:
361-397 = 363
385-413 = 391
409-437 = 435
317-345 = 319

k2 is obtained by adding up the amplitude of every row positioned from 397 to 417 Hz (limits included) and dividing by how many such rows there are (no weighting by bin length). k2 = 34.5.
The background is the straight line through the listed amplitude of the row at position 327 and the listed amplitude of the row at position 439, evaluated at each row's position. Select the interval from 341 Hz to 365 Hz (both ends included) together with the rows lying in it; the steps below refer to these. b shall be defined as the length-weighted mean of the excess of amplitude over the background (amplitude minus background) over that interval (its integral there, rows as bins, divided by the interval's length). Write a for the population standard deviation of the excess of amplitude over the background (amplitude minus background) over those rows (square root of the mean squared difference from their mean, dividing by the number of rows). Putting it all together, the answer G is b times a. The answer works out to -1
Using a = 2.3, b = -0.3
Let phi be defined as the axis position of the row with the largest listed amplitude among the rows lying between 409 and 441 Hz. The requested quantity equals 411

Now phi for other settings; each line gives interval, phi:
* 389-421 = 399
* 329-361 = 331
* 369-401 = 399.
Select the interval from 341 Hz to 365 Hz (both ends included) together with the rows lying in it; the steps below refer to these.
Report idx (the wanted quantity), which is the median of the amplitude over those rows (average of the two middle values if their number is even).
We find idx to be 32.7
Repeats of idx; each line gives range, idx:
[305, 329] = 29.2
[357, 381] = 29.4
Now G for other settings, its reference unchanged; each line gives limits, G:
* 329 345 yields 0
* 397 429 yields 7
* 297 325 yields -101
